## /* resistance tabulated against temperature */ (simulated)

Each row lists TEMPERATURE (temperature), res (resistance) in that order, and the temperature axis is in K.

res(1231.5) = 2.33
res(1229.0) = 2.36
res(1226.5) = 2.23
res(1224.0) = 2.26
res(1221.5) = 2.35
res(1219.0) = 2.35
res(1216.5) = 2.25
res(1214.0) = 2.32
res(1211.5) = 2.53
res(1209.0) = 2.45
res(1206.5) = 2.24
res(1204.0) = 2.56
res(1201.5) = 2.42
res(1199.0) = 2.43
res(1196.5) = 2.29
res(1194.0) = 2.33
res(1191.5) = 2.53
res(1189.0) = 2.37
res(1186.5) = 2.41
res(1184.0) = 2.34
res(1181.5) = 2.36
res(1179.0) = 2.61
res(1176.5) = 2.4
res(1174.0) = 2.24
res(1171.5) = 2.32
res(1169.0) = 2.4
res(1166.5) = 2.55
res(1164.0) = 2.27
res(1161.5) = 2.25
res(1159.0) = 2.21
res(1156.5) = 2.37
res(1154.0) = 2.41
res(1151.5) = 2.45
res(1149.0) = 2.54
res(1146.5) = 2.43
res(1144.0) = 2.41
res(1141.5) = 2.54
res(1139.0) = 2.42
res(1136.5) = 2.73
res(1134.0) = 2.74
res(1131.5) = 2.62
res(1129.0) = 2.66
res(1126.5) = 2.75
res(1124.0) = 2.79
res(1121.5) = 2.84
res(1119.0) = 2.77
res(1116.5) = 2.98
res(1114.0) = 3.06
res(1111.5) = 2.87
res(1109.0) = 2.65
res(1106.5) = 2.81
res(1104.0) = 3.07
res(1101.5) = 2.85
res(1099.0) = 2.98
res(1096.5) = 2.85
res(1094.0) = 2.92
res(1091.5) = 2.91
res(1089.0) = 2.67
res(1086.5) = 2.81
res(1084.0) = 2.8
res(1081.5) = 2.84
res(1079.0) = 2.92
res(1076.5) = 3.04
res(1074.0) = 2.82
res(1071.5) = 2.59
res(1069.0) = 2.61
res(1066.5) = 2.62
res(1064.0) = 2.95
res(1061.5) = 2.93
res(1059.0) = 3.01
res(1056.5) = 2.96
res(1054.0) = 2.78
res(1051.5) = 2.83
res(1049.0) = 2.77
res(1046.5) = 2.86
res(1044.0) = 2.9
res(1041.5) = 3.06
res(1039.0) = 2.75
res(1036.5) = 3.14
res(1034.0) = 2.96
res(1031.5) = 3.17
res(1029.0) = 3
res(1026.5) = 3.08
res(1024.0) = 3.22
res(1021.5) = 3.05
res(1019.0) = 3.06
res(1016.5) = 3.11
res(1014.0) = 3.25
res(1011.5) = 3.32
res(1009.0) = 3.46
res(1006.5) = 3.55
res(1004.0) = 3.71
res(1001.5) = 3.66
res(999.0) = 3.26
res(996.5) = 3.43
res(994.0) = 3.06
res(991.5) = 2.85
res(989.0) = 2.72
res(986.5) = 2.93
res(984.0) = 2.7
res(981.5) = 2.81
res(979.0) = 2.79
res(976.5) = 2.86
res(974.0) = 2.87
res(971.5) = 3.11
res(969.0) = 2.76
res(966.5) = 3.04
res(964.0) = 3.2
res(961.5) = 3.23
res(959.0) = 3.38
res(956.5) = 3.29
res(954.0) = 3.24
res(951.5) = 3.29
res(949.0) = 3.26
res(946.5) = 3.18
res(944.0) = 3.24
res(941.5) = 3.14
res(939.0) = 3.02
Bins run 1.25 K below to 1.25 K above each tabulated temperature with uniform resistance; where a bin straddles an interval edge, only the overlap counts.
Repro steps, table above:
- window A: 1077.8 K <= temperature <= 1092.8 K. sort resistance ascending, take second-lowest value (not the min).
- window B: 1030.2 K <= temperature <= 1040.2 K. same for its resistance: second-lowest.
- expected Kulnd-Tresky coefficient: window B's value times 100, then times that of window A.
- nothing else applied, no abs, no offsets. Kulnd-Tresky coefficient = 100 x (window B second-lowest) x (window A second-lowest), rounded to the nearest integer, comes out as 829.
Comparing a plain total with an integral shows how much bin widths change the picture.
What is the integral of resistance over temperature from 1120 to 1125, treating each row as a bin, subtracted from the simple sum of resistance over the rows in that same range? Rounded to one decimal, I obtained -8.4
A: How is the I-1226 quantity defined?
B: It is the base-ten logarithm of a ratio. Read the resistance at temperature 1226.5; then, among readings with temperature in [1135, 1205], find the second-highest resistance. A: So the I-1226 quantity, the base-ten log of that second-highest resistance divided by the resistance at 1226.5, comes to 0.068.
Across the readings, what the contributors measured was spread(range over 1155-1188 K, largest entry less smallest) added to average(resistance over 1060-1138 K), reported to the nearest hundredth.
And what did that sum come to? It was 3.22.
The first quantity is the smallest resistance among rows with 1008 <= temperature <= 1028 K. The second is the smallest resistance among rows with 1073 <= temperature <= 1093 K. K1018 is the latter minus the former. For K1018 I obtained -0.38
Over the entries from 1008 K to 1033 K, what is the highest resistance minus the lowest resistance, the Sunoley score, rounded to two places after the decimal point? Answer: 0.46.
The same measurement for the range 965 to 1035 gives 1.01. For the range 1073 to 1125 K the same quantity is 0.42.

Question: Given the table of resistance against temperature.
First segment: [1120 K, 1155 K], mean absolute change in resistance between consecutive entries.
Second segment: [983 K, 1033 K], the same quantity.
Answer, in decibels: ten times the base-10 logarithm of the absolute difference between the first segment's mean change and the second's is -12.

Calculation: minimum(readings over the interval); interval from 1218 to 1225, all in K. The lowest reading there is 2.26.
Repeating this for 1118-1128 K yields 2.75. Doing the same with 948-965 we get 3.2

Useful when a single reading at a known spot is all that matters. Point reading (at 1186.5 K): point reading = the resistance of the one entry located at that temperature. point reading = 2.41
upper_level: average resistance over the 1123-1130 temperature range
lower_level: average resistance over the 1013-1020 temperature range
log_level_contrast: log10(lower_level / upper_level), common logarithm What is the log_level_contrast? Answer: 0.06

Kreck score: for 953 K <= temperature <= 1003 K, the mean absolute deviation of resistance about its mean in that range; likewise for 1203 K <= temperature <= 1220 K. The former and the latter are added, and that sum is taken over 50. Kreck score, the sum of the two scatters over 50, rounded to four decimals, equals 0.0067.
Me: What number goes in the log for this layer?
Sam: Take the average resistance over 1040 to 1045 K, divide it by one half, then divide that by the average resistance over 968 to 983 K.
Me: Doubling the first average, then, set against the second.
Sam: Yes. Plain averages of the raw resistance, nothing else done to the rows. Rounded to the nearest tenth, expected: 2.1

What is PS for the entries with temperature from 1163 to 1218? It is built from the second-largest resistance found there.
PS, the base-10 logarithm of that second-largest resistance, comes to 0.41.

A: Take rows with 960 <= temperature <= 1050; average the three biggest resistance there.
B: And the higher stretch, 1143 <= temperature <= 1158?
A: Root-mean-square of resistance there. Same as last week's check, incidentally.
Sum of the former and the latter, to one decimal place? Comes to 6.1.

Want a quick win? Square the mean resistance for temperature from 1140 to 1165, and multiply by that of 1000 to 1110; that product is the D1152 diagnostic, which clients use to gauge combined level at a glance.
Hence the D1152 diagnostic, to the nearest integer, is 17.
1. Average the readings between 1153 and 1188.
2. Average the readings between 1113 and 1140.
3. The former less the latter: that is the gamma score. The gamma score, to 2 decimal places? -0.39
